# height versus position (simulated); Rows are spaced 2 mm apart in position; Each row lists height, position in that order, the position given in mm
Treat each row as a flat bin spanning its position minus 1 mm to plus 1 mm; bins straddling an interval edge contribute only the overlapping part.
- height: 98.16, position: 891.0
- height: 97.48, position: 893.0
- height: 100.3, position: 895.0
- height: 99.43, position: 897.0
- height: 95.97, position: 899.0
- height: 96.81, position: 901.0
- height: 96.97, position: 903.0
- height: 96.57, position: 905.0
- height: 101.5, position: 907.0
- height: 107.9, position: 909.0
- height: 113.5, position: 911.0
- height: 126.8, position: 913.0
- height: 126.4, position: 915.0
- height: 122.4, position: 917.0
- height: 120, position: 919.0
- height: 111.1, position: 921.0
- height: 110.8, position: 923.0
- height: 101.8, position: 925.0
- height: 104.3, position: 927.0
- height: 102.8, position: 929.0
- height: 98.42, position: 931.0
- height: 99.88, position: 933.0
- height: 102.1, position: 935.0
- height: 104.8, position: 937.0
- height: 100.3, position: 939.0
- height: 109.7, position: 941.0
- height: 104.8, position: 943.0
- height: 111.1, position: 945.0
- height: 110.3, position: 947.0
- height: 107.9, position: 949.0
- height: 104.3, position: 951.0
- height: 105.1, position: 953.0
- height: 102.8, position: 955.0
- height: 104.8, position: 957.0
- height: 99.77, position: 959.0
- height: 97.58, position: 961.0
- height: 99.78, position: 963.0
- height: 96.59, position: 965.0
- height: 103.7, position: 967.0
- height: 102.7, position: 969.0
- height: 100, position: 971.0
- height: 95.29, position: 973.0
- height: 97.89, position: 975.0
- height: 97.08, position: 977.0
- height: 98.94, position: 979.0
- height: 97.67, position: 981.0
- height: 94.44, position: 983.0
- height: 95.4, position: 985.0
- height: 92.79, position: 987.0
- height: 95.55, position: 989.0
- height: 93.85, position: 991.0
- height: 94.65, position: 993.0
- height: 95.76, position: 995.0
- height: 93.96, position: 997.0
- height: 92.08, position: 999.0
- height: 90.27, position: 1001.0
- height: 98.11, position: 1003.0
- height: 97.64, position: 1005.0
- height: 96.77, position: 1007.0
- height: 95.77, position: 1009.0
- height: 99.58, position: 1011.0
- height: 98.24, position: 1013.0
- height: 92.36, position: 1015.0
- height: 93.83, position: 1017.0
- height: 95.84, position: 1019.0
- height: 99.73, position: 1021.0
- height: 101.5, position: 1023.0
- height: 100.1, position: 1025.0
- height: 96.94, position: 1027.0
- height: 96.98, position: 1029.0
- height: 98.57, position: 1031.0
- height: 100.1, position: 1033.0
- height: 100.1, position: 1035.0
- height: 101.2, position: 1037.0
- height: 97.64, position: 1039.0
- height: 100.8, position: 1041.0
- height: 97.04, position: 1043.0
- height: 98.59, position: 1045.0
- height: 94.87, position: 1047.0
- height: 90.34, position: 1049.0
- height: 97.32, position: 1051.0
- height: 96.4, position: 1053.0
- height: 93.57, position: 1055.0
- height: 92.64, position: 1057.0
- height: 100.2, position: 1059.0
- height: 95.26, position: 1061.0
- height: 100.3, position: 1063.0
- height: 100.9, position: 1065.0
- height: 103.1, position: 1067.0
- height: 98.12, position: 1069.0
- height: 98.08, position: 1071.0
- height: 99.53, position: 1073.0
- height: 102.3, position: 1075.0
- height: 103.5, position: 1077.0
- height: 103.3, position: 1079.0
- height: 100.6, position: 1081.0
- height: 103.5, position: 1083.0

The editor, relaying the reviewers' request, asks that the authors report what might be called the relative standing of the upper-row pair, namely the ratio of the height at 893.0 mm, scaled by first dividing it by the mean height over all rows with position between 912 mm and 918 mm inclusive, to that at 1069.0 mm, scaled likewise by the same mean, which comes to 0.99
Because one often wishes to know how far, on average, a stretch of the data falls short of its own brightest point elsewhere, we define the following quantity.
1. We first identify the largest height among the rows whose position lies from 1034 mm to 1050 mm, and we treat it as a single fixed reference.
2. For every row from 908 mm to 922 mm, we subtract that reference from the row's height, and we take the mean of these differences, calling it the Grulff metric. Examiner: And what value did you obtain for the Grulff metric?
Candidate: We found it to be 17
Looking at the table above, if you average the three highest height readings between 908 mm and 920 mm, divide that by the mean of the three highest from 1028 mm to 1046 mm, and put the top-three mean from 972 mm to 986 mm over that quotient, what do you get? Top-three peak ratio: 79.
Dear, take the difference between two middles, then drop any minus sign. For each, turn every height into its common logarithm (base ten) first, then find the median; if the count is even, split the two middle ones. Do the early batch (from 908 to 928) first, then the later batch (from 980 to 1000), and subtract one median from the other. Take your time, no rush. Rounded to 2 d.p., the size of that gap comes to 0.07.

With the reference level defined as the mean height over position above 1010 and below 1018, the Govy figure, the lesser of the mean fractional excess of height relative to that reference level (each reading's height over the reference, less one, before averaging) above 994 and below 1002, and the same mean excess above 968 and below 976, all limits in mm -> -0.03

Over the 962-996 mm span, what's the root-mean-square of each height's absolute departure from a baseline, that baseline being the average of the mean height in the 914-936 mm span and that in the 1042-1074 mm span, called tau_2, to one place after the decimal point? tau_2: 6.7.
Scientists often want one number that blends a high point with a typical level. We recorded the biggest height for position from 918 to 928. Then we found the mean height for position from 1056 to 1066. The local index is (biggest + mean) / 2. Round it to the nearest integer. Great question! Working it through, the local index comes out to 109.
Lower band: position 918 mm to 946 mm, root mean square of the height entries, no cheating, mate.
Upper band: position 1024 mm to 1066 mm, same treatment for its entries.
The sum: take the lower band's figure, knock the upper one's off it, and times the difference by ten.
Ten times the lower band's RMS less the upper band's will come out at 83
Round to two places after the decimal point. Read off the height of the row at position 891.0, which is 98.16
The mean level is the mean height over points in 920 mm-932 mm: 105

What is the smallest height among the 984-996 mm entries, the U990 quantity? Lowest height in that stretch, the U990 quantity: 92.79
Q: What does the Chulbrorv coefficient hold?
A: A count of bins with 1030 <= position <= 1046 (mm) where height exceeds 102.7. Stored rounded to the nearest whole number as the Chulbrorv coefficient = 0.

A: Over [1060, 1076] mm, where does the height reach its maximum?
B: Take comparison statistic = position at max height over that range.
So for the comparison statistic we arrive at 1067.0 mm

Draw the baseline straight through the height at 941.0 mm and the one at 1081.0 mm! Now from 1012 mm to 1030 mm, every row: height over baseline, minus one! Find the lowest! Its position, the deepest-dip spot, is 1015.0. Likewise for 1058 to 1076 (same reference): 1061.0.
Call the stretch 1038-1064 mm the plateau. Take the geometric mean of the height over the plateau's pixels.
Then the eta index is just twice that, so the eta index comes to 193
